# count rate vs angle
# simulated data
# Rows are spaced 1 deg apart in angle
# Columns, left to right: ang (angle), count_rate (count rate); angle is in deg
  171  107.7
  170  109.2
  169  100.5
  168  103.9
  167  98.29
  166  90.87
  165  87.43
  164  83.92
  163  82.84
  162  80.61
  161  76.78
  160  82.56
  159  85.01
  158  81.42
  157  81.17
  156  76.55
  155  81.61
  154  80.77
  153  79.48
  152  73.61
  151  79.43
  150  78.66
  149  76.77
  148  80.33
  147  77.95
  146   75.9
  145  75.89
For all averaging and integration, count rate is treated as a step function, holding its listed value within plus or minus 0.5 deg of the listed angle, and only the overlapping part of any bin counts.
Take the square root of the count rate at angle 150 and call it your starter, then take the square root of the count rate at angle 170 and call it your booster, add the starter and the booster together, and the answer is 19.3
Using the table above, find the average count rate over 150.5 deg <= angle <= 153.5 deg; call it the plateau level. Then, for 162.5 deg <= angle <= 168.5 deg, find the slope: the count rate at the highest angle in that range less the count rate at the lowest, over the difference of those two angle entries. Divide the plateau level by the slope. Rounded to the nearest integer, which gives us 18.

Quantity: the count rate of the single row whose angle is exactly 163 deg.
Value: 82.84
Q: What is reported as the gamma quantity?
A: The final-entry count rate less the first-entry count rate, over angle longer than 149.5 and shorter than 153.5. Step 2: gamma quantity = 0.8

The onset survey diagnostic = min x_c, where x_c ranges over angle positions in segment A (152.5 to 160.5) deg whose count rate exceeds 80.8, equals 155 deg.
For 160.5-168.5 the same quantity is 163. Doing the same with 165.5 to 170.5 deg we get 166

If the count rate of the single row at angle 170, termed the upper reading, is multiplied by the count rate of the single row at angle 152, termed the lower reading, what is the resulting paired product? 8038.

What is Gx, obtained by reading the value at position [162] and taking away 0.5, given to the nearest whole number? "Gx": 80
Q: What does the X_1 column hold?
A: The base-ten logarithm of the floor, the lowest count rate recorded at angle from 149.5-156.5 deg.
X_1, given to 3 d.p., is 1.867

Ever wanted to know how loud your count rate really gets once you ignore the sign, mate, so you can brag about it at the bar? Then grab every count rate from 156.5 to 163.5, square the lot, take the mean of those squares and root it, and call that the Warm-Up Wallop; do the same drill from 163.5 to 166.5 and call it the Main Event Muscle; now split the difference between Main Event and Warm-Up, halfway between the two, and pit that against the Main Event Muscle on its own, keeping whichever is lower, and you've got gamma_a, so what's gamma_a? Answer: 84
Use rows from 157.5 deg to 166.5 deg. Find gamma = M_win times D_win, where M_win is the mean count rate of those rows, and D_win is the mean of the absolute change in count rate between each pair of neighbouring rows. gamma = 270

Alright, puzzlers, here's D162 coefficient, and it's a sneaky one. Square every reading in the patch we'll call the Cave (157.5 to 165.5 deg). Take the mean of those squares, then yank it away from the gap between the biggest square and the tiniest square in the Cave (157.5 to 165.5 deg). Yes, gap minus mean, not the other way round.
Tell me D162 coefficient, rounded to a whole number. -5078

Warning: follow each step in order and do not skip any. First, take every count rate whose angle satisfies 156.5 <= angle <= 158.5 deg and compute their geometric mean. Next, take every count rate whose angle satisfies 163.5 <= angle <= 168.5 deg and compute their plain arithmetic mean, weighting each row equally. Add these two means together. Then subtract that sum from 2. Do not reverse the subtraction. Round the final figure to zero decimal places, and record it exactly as -172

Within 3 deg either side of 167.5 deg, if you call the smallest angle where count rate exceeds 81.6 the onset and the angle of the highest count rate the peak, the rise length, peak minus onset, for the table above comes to 5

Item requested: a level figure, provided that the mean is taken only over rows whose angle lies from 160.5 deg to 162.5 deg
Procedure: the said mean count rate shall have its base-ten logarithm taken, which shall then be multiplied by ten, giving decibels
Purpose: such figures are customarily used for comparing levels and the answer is 19.0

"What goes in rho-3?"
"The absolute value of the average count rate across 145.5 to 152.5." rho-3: 78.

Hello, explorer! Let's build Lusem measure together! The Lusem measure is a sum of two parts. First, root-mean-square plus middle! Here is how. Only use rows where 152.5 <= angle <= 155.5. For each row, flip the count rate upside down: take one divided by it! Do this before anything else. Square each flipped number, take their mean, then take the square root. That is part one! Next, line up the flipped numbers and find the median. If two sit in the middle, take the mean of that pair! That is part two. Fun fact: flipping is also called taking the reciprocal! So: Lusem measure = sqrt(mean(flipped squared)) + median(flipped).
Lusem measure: 0.0248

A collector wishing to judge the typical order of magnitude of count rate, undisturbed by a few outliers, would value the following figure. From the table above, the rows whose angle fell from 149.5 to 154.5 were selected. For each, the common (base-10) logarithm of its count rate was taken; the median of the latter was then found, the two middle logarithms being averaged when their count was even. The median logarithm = 1.900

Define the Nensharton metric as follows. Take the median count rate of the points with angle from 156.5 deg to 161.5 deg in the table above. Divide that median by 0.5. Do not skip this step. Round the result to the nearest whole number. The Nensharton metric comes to 163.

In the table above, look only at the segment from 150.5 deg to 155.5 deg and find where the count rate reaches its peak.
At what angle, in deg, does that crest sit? 155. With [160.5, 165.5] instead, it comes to 165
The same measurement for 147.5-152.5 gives 148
